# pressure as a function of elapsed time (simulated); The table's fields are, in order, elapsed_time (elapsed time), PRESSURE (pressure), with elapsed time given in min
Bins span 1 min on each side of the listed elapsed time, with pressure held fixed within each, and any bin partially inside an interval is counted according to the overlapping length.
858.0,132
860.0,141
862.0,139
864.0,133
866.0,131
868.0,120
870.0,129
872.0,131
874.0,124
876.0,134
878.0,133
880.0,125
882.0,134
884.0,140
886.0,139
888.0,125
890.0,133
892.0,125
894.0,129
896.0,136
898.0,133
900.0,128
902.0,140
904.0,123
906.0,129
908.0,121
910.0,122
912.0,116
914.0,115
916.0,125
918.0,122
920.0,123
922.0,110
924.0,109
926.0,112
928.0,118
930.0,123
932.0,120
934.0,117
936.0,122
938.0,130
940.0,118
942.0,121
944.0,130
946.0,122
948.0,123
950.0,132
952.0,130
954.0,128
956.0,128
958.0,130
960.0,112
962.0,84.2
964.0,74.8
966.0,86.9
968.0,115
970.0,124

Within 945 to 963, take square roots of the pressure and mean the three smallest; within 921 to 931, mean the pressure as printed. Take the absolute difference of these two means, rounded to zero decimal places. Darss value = 104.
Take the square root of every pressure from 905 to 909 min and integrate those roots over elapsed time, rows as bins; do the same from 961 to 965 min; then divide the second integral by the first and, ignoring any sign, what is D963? 0.80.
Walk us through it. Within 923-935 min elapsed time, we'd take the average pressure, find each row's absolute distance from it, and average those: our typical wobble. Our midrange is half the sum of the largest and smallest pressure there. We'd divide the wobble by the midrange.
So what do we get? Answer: 0.034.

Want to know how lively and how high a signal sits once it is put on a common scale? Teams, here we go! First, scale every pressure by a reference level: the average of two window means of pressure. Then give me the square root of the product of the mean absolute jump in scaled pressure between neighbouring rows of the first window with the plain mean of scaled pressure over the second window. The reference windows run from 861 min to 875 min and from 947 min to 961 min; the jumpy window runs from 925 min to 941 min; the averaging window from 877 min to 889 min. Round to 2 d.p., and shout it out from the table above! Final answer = 0.22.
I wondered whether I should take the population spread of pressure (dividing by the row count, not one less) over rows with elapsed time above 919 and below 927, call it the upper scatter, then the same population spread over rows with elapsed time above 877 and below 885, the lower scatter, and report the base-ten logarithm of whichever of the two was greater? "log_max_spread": 0.75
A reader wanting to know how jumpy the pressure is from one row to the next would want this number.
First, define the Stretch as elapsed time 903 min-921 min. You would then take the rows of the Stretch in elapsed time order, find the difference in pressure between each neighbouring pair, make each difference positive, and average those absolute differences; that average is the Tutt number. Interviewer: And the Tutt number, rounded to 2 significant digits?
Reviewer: 4.5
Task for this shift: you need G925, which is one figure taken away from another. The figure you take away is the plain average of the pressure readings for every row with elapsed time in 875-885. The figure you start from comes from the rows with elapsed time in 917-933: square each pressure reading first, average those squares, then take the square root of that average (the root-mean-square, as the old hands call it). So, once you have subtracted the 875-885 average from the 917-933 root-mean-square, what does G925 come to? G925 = -16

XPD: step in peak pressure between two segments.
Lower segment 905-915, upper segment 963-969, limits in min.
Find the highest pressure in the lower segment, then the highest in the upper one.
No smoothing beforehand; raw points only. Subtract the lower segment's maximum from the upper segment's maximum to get -14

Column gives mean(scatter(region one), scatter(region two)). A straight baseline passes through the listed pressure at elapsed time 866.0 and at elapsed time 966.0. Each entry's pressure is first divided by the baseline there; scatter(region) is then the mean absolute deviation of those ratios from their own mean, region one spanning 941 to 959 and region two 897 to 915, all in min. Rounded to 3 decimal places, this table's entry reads 0.049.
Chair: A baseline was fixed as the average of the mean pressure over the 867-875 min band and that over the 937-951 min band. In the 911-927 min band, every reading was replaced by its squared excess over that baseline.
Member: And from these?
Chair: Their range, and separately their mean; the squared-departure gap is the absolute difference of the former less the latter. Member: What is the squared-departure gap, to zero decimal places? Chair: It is 159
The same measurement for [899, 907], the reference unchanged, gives 144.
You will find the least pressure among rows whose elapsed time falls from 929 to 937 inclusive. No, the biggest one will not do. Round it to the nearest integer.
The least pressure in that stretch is 117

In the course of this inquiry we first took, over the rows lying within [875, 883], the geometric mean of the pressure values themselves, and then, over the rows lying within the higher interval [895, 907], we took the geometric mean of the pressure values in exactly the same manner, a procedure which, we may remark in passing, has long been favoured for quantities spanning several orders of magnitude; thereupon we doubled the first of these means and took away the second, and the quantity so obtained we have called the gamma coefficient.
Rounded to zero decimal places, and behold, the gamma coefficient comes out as 132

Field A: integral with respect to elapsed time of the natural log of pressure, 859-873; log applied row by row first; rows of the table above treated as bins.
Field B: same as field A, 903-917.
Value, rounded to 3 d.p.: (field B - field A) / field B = -0.017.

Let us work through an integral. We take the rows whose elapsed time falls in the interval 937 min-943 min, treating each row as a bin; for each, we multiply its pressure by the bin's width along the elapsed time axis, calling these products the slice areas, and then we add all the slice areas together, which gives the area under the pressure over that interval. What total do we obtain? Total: 738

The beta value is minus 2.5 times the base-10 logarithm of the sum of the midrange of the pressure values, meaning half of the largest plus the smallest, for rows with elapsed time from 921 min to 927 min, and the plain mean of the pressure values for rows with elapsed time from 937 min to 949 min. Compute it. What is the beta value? -5.93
